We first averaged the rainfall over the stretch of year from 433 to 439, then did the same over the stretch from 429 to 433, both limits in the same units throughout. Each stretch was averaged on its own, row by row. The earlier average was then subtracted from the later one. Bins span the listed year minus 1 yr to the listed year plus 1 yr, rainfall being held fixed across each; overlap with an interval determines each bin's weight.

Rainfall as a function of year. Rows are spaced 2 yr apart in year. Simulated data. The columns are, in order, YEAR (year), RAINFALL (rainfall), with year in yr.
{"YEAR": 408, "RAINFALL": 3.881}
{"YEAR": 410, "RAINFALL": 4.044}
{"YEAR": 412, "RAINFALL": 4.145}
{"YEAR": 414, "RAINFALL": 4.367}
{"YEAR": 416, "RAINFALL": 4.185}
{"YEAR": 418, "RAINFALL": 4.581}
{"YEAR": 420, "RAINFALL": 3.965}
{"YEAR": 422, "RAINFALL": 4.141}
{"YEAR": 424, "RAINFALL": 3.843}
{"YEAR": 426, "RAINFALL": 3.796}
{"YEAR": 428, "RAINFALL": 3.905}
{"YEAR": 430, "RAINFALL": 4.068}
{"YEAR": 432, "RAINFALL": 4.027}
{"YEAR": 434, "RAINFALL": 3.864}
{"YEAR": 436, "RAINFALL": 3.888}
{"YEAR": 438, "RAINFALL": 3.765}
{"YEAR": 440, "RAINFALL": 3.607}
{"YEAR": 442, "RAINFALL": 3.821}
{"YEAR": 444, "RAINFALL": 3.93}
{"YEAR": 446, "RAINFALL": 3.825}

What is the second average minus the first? 0.21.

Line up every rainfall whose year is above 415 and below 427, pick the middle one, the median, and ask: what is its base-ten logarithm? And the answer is 0.608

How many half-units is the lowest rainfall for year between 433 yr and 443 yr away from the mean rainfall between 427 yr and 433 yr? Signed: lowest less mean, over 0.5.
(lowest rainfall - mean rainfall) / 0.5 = -0.79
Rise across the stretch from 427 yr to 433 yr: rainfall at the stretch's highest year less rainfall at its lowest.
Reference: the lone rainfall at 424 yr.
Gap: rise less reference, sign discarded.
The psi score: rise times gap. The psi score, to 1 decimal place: 0.5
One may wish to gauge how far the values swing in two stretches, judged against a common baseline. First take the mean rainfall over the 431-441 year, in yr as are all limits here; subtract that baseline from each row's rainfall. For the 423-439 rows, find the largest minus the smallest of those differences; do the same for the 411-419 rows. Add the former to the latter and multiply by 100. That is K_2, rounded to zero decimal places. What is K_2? 74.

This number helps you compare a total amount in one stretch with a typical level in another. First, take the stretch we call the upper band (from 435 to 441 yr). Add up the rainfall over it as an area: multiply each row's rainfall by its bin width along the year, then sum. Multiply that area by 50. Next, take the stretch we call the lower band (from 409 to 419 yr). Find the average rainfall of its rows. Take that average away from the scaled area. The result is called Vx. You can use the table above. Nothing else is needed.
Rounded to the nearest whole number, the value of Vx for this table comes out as 1122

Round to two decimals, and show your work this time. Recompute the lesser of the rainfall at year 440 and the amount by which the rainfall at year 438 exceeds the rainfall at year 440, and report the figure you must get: 0.16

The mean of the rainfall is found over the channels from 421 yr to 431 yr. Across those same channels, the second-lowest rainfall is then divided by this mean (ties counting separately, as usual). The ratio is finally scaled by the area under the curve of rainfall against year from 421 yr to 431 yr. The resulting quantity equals 38.4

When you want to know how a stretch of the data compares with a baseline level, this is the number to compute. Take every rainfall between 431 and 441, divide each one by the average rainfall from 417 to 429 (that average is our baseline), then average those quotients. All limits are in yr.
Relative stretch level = 0.95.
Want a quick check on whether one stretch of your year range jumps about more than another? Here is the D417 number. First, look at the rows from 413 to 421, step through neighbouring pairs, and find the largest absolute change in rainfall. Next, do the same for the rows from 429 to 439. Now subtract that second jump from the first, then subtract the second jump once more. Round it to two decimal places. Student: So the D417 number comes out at 0.29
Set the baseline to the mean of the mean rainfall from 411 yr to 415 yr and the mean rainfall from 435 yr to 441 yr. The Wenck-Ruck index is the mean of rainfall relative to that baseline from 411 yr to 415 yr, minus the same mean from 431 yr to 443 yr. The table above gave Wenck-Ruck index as 0.43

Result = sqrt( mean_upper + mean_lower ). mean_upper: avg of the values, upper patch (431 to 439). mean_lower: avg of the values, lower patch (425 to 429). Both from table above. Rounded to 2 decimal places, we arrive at 2.78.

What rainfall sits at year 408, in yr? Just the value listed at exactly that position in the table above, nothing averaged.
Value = 3.881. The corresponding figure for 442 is 3.821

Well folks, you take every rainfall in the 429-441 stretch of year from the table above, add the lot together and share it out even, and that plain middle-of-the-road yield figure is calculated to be 3.87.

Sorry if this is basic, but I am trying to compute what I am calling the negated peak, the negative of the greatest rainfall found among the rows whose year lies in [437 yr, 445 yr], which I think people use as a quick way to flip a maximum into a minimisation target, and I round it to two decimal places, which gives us -3.93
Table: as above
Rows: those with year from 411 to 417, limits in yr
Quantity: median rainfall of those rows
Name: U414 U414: 4.2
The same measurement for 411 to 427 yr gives 4.1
